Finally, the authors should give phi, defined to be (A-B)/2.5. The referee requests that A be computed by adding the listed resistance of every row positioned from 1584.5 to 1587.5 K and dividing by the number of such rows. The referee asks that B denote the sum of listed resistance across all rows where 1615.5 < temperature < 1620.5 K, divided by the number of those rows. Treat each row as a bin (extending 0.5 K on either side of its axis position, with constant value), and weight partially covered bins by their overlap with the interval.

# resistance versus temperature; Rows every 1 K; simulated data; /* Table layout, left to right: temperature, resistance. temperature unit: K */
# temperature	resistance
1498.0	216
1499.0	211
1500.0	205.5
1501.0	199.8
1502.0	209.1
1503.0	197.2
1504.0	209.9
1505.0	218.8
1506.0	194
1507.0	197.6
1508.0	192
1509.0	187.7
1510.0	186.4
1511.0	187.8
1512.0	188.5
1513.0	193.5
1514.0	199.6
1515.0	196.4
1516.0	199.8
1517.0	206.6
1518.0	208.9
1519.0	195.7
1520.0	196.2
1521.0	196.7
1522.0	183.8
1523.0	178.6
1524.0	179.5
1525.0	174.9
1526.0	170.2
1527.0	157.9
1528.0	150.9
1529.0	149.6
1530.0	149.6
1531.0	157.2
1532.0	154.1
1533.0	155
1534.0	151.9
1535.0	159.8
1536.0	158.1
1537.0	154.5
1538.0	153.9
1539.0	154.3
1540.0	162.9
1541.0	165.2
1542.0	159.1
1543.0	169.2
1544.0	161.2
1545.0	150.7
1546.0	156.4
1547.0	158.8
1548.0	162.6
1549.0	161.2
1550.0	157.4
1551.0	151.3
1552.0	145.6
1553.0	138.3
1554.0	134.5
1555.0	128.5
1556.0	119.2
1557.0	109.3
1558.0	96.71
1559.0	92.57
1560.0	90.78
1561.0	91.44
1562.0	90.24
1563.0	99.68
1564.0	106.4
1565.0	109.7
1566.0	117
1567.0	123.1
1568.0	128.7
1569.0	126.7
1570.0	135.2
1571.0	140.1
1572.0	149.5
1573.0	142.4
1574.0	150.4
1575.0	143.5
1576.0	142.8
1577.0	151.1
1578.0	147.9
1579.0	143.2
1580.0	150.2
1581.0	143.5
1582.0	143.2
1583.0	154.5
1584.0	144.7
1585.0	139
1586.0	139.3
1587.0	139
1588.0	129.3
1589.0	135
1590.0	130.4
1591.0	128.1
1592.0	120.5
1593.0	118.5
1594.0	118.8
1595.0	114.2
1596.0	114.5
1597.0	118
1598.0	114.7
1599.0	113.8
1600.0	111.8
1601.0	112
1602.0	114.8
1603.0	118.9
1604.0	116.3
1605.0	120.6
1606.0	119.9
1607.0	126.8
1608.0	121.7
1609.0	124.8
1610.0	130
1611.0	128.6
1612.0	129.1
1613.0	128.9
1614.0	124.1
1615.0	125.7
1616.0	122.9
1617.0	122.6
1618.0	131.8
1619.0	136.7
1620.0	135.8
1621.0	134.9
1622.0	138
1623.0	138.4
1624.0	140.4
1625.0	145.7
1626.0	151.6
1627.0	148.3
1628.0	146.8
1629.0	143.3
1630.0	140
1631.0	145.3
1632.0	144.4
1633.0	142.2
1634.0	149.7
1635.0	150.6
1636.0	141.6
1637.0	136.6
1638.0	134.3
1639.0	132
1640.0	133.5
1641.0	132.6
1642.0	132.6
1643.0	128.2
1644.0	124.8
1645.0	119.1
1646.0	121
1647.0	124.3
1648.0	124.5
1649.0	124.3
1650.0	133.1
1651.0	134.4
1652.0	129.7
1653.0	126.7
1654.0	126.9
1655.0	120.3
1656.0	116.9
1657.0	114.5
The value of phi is 4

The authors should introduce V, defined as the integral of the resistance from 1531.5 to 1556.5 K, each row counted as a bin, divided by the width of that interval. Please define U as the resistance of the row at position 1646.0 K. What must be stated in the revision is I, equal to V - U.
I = 32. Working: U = 121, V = 153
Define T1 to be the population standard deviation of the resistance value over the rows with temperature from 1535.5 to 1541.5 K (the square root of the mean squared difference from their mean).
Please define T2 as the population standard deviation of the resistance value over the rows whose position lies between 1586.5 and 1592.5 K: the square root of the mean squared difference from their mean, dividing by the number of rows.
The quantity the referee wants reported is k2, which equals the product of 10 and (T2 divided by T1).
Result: 13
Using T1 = 4.4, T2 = 5.8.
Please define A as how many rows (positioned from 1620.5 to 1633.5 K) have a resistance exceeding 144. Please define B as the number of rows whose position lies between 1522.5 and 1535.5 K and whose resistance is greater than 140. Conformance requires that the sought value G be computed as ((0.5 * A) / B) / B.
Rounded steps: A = 6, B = 13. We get 0.018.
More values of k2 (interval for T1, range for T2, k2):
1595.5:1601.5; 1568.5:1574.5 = 40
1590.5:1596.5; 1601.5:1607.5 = 8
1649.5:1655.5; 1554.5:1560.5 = 30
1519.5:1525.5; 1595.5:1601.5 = 2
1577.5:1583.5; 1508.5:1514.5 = 11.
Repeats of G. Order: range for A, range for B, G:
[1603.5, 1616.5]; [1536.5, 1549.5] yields 0.000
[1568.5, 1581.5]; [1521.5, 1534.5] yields 0.015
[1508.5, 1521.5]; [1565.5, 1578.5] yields 0.102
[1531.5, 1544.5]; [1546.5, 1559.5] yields 0.181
